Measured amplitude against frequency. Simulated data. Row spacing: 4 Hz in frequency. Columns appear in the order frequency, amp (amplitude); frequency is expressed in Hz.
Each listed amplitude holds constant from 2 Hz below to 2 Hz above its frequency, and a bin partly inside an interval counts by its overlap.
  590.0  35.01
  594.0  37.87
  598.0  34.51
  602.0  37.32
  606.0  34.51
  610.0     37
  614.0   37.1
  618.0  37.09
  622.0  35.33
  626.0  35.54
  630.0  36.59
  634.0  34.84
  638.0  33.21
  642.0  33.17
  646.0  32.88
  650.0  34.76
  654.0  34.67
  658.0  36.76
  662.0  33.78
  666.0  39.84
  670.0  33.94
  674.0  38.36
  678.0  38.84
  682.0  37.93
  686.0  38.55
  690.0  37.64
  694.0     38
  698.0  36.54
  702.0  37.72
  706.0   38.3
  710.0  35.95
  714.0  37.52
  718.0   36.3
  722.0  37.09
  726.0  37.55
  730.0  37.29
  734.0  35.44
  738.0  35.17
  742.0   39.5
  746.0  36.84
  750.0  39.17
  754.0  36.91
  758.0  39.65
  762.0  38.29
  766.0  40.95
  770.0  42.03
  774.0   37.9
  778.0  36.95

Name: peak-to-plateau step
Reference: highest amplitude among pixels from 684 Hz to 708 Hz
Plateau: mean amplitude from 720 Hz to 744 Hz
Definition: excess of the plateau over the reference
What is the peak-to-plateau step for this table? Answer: -2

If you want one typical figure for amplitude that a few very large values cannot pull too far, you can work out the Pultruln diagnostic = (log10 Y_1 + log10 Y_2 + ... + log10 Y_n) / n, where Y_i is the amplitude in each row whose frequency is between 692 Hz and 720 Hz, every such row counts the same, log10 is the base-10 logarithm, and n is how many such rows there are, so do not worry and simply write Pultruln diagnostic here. 1.570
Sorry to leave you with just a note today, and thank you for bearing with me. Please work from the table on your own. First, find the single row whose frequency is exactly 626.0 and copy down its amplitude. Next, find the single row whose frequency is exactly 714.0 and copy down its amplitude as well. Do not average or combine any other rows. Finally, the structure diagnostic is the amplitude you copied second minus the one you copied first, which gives 2.0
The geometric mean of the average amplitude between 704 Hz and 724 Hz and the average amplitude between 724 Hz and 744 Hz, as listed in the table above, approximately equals 37.0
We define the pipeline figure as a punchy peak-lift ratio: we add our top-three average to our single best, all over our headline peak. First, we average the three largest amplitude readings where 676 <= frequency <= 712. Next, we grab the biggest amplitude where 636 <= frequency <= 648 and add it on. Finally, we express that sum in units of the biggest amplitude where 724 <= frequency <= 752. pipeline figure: 1.82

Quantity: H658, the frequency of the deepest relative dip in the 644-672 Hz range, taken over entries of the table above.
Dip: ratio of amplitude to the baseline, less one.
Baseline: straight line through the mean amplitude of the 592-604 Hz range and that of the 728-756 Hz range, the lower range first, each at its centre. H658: 646.0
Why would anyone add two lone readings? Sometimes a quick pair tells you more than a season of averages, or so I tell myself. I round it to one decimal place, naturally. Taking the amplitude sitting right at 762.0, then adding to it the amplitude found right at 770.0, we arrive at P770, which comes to 80.3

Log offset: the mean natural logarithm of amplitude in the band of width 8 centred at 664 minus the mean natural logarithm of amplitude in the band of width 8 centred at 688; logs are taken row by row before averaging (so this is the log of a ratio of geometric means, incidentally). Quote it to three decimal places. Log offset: -0.038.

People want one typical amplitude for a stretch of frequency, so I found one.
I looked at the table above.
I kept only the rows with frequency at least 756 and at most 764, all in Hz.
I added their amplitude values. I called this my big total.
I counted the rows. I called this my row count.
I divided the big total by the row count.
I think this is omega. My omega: 39.0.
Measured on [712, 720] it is 36.9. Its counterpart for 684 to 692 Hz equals 38.1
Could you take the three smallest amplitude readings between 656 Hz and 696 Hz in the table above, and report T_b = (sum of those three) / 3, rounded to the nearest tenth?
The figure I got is 34.8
